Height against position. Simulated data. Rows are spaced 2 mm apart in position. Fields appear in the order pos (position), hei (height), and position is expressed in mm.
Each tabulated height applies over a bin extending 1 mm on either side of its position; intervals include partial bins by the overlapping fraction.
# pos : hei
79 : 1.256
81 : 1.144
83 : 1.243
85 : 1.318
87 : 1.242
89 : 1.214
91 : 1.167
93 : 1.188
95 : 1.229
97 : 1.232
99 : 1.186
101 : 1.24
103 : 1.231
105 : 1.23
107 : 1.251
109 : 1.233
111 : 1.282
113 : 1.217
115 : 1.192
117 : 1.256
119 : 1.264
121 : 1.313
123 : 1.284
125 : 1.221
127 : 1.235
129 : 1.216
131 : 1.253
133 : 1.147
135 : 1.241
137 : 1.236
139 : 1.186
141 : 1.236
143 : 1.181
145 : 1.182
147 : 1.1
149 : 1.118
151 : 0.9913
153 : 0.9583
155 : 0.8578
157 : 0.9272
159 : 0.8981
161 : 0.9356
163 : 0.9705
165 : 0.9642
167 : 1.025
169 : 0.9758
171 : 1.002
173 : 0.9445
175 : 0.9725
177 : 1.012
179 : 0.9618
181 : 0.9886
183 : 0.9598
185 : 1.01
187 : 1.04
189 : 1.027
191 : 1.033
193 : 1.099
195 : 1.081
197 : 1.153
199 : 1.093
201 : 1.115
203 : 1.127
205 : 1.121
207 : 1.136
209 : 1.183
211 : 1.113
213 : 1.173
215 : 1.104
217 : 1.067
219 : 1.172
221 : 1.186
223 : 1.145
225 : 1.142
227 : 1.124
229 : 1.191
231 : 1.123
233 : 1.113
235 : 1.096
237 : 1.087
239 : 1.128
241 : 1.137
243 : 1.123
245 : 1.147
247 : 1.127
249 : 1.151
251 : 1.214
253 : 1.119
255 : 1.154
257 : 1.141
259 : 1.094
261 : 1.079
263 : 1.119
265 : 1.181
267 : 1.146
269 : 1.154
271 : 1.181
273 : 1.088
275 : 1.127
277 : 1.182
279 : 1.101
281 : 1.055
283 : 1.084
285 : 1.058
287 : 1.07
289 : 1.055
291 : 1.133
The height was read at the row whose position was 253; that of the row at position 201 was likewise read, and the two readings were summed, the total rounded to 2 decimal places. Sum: 2.23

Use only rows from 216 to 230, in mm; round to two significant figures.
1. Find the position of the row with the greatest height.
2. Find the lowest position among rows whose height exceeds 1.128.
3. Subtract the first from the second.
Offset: -10 mm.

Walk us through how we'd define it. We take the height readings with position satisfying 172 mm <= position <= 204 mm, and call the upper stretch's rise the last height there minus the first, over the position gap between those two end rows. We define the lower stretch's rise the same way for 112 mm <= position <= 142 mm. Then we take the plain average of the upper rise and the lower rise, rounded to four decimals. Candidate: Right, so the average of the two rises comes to 0.0034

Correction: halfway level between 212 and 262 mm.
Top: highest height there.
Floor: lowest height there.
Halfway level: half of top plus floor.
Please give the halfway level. 1.14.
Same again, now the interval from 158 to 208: 1.03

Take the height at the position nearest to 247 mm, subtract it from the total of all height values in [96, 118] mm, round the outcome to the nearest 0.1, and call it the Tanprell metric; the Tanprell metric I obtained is 12.4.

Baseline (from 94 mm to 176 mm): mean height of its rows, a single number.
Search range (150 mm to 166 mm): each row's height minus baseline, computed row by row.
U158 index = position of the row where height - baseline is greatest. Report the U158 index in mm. 151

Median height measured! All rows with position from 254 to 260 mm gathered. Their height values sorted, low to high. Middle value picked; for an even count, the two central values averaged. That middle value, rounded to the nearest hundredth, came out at 1.14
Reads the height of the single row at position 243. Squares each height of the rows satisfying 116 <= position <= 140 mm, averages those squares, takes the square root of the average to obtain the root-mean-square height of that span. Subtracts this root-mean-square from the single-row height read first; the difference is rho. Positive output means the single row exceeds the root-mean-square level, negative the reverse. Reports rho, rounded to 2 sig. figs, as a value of -0.12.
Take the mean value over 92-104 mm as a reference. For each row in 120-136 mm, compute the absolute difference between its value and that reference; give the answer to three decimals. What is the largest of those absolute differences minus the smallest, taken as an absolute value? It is 0.094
